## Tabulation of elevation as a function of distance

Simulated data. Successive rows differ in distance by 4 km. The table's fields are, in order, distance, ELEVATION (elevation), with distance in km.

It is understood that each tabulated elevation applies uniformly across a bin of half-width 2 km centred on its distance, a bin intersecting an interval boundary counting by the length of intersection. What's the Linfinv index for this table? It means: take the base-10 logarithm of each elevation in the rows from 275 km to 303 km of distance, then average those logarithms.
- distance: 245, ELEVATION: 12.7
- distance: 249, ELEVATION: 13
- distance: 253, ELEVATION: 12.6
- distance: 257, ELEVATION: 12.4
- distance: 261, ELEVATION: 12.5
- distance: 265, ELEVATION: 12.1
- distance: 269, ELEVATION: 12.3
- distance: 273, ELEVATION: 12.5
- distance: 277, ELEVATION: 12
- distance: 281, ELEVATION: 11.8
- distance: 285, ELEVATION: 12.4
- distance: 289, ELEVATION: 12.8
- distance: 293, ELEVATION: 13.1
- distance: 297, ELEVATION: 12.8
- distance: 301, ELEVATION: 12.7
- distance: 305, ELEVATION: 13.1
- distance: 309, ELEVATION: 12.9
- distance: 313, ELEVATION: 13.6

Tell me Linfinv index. 1.10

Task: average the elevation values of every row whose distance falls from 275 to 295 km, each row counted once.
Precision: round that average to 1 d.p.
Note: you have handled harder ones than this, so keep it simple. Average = 12.4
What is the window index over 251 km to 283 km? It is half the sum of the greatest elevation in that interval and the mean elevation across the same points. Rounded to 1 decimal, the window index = 12.4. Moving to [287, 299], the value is 13.0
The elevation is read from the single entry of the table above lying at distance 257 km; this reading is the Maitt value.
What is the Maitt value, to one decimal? 12.4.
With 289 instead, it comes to 12.8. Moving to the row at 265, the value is 12.1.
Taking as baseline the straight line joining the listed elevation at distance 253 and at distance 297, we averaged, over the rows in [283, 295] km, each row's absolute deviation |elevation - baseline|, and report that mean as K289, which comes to 0.23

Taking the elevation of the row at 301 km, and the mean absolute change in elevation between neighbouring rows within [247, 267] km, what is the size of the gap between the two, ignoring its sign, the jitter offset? 12.4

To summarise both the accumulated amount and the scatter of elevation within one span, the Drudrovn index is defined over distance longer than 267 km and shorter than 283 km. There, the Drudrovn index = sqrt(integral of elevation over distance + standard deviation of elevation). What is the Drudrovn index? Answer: 14.0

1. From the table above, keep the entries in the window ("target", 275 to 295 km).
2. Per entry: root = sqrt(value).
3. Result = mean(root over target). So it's 3.524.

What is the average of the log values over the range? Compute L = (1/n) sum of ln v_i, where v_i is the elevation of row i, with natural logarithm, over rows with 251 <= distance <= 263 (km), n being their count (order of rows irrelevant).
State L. 2.53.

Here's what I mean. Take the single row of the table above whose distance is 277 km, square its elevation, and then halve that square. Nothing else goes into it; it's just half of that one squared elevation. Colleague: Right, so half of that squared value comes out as 72.0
